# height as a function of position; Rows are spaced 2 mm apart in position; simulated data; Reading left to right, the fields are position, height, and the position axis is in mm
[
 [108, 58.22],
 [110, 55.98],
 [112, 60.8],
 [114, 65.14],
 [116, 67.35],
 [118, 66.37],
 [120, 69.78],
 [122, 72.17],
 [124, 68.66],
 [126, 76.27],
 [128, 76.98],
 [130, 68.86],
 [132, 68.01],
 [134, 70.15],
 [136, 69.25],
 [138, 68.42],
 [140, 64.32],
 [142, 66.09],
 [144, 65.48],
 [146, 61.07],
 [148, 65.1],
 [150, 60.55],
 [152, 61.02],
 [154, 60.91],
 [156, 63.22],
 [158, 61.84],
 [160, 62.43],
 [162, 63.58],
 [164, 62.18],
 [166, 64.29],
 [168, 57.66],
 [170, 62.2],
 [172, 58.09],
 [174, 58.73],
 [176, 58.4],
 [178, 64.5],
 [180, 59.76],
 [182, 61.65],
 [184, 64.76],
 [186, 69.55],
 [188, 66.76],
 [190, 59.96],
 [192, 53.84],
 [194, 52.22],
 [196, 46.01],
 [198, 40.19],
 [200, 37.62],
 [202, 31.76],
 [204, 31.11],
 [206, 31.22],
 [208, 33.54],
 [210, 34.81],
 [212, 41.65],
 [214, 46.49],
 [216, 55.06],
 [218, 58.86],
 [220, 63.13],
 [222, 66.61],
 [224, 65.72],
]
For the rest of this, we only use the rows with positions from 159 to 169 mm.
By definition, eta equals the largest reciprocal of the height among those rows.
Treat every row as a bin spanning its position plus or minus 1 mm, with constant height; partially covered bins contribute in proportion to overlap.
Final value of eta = 0.0173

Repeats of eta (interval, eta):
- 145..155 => 0.0165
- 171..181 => 0.0172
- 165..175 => 0.0173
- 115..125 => 0.0151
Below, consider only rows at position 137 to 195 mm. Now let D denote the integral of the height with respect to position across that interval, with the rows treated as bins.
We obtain 3597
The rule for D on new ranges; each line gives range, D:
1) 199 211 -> 400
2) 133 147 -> 930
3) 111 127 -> 1093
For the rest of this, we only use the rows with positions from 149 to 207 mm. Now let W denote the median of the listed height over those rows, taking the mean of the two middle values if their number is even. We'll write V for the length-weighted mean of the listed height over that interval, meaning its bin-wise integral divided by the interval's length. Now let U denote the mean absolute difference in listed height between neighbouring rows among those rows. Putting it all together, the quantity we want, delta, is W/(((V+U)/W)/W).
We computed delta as 3756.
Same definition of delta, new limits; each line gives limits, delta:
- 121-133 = 4614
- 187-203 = 2213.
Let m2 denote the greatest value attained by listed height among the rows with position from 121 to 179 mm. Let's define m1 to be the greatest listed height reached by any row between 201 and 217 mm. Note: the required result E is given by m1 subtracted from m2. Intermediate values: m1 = 55.06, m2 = 76.98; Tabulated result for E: 22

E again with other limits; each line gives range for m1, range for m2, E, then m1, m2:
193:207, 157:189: 17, 52.22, 69.55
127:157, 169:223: -7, 76.98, 69.55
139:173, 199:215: -20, 66.09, 46.49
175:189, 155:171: -5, 69.55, 64.29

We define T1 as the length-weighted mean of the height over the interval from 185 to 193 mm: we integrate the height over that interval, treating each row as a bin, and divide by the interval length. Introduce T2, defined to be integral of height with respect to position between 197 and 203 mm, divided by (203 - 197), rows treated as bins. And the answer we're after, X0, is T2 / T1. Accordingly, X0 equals 0.58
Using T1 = 62.5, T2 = 36.5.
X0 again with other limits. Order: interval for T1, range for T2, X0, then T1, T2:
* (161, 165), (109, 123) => 1.04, 62.9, 65.4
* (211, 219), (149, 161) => 1.22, 50.5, 61.7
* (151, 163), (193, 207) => 0.62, 62.2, 38.6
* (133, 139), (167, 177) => 0.85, 69.3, 59.0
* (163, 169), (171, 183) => 0.98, 61.4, 60.2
